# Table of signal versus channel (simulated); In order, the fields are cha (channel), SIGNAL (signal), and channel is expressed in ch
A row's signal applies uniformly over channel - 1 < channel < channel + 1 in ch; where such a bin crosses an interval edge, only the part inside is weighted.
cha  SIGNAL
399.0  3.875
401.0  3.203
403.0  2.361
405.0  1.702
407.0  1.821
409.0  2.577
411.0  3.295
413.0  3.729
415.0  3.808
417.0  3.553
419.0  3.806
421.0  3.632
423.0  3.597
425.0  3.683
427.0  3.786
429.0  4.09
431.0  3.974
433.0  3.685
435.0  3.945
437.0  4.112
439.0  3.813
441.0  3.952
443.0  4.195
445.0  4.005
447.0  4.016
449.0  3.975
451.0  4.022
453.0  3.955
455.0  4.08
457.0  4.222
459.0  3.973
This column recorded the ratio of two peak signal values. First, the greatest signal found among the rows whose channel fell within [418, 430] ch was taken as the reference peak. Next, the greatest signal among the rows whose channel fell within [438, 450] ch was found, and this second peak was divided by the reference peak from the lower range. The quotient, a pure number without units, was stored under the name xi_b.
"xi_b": 1.03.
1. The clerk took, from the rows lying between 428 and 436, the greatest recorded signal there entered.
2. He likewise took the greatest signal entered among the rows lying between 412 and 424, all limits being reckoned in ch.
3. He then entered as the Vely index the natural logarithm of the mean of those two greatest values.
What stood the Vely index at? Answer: 1.37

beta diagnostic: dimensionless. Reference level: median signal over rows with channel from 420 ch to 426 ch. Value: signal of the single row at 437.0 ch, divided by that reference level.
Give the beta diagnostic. 1.13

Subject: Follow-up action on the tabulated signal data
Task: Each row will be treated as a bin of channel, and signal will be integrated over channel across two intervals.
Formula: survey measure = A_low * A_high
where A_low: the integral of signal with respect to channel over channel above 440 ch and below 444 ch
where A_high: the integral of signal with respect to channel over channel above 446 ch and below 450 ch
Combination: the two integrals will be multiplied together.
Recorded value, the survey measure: 260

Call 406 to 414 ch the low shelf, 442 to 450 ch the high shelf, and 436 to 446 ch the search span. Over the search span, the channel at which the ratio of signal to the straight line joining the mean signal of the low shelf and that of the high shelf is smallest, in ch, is 445.0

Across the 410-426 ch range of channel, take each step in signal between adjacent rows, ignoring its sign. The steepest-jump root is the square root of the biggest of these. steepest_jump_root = 0.66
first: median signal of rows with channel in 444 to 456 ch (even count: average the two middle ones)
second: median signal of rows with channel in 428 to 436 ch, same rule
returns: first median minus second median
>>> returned 0.05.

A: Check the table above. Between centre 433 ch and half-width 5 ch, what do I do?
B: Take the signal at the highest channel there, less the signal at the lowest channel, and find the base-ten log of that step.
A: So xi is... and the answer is -1.7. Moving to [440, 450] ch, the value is -1.6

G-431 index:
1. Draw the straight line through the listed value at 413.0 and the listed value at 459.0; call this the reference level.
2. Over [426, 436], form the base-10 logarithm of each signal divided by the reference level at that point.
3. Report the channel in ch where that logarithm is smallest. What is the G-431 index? 433.0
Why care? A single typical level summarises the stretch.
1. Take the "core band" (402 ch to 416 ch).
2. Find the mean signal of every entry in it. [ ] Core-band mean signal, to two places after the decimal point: 2.76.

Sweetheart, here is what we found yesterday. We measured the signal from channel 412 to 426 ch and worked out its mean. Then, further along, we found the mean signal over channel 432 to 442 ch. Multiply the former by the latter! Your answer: 14.4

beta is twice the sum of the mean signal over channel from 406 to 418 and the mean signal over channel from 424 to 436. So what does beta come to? 14.0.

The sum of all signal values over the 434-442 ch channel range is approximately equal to 15.8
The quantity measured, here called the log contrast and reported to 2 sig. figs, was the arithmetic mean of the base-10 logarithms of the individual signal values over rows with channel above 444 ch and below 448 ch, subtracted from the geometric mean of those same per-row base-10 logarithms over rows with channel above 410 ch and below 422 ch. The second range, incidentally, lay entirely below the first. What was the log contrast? -0.043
